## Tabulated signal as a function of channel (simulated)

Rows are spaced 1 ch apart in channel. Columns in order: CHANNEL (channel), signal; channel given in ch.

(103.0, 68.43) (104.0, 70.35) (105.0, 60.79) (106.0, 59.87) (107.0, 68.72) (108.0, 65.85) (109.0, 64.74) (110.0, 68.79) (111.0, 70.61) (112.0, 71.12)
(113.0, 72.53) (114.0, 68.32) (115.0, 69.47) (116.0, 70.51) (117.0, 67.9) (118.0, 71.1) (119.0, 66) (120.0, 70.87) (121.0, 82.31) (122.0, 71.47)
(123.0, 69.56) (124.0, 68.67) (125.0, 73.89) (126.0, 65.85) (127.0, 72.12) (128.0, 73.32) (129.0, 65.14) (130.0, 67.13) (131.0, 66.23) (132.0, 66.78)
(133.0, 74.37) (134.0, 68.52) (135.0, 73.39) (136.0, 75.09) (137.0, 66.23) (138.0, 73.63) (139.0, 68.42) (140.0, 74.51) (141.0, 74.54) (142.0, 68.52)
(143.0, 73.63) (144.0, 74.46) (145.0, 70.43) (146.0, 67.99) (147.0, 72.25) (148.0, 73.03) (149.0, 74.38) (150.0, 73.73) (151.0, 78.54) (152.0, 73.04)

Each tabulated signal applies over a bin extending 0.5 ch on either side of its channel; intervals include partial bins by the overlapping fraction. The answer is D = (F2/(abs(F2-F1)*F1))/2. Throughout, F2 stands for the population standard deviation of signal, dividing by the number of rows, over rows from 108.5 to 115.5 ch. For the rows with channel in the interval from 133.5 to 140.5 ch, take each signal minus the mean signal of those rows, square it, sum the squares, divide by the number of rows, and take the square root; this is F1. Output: 0.4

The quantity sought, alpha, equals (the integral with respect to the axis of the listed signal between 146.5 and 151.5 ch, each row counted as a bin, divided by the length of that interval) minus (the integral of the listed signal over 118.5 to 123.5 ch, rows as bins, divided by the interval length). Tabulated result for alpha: 2.3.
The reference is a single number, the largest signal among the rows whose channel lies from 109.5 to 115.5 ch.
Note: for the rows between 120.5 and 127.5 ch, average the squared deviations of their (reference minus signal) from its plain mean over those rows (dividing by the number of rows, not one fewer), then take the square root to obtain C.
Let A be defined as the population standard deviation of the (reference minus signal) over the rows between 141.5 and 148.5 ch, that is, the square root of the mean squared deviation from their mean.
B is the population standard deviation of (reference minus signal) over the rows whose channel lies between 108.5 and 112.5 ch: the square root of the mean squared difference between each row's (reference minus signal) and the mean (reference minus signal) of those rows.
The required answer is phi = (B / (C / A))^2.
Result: 1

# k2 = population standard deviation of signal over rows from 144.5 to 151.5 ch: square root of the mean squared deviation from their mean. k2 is 3.1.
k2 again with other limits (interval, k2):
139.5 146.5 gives 2.7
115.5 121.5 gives 5.2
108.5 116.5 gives 2.2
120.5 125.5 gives 4.9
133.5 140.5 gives 3.3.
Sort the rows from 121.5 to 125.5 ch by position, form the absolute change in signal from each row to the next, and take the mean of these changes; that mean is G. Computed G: 2.7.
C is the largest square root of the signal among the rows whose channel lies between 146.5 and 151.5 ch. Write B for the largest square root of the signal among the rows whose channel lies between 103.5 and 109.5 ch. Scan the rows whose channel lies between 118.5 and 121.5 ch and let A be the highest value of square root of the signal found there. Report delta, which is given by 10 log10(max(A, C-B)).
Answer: 9.58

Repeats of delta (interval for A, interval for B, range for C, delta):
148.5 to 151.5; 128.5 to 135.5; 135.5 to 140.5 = 9.48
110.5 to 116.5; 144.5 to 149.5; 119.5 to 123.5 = 9.30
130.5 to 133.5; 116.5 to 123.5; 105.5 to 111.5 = 9.36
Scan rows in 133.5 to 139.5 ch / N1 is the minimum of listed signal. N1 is 66.23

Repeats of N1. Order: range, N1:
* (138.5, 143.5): 68.42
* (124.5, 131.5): 65.14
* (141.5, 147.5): 67.99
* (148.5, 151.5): 73.73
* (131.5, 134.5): 66.78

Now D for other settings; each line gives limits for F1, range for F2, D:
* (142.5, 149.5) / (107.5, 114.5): 1.4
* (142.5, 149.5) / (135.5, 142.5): 0.6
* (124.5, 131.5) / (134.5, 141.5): 1.4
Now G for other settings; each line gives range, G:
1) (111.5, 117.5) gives 2.1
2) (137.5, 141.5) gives 3.8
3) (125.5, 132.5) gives 3.2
